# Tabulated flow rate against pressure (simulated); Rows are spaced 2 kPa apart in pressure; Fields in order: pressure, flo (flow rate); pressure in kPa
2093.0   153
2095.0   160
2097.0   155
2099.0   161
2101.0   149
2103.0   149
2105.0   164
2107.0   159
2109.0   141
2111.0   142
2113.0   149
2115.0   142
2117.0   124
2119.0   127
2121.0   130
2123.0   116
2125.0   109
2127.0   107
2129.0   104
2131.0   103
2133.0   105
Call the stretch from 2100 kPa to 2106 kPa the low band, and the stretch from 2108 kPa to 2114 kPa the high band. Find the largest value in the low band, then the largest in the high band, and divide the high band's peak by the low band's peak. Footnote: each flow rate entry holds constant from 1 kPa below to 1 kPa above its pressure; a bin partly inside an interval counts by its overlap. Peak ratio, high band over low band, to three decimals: 0.909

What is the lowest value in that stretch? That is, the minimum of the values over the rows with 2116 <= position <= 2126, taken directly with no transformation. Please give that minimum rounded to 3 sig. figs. 109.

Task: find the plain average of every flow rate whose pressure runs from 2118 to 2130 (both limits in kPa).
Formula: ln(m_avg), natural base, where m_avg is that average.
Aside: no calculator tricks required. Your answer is 4.75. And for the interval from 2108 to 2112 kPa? 4.95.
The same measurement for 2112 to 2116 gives 4.98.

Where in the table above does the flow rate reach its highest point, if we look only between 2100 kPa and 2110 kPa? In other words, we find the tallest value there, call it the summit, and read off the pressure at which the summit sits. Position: 2105.0 kPa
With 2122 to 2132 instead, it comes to 2123.0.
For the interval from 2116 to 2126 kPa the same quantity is 2121.0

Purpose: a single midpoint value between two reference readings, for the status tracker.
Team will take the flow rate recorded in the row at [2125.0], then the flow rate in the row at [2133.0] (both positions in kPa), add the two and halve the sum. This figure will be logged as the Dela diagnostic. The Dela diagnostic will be 107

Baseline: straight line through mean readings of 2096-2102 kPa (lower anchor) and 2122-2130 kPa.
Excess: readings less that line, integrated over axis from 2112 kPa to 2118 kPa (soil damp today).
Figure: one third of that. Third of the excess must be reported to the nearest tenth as 21.2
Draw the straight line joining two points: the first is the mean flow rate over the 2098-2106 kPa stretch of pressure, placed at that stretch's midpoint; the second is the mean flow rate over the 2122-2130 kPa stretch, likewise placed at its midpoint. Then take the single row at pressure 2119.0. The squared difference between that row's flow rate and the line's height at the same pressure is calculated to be 19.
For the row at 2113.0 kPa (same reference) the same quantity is 215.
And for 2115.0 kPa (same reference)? 134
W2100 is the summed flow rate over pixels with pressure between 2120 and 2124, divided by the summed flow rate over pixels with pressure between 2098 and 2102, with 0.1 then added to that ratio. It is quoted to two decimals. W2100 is 0.89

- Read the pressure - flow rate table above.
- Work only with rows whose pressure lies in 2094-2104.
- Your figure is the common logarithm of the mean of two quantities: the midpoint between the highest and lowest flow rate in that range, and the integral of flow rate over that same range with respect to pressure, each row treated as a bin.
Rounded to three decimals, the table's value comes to 2.930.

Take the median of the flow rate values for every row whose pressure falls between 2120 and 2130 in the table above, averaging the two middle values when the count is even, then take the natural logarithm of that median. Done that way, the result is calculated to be 4.69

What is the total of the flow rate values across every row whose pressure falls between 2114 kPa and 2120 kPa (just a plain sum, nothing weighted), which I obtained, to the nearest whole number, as 393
